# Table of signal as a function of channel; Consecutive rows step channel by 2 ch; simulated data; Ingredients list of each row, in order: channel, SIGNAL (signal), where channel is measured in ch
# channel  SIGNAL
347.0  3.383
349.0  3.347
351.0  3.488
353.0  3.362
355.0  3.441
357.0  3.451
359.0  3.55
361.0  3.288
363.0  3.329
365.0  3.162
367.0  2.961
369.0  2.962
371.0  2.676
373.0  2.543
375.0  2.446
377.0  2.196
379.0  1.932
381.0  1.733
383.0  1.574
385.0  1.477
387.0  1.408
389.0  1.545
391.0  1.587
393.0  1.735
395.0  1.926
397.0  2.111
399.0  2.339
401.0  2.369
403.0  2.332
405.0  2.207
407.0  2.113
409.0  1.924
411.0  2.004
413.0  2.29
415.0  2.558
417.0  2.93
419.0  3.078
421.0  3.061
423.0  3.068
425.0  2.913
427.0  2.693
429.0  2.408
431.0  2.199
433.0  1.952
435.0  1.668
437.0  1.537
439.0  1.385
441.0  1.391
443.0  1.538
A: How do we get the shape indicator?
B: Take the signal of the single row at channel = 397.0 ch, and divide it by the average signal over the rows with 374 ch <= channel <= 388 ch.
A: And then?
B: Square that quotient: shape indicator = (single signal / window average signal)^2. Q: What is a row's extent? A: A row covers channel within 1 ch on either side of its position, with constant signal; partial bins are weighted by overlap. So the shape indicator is 1.3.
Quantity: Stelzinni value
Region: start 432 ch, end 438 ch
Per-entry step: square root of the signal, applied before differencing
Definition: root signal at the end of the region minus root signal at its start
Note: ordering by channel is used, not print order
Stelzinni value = -0.16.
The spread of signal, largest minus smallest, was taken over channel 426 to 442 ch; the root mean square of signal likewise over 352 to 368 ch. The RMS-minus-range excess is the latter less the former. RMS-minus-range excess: 2.0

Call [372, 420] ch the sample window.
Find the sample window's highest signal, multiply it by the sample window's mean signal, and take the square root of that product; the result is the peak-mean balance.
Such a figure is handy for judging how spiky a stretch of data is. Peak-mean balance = 2.54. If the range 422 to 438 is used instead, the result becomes 2.66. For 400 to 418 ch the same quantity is 2.60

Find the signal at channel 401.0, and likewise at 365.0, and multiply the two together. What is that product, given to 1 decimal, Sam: 7.5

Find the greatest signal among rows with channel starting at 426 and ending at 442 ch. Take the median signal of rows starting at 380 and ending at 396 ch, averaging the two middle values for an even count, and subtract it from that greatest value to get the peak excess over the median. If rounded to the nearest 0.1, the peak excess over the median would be 1.1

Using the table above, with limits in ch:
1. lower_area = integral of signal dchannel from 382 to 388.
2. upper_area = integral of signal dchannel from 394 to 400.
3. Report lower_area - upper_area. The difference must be -3.8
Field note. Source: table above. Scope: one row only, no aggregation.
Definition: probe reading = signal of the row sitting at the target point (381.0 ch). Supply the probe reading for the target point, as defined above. 1.733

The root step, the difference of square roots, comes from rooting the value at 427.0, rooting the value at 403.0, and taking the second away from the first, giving 0.11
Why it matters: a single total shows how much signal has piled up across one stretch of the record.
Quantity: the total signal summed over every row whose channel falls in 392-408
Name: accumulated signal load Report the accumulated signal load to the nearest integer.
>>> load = 17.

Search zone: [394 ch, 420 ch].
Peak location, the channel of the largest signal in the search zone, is 419.0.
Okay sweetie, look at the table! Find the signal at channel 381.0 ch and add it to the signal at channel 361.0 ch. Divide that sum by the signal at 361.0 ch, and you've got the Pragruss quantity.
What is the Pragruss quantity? 1.53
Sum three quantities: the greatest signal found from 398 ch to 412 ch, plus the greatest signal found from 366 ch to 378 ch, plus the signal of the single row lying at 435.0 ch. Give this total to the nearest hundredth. 7.00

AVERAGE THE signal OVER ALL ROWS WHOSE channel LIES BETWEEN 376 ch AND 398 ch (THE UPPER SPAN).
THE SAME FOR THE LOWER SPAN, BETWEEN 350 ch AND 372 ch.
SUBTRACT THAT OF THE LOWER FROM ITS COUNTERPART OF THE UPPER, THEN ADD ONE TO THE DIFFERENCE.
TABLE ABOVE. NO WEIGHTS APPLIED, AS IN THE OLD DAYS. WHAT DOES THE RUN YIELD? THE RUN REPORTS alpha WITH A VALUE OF -0.5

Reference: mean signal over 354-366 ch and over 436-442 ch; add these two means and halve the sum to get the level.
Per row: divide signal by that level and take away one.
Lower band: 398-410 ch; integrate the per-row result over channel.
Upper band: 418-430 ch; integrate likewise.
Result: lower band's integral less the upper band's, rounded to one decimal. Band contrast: -3.3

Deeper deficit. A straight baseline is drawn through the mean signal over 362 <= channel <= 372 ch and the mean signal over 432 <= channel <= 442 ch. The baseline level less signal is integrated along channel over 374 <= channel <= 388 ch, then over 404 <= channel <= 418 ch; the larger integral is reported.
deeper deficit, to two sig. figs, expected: 13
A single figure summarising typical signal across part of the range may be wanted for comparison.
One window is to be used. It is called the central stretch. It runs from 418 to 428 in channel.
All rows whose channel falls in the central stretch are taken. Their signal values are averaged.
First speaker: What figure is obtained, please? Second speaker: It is 3.0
